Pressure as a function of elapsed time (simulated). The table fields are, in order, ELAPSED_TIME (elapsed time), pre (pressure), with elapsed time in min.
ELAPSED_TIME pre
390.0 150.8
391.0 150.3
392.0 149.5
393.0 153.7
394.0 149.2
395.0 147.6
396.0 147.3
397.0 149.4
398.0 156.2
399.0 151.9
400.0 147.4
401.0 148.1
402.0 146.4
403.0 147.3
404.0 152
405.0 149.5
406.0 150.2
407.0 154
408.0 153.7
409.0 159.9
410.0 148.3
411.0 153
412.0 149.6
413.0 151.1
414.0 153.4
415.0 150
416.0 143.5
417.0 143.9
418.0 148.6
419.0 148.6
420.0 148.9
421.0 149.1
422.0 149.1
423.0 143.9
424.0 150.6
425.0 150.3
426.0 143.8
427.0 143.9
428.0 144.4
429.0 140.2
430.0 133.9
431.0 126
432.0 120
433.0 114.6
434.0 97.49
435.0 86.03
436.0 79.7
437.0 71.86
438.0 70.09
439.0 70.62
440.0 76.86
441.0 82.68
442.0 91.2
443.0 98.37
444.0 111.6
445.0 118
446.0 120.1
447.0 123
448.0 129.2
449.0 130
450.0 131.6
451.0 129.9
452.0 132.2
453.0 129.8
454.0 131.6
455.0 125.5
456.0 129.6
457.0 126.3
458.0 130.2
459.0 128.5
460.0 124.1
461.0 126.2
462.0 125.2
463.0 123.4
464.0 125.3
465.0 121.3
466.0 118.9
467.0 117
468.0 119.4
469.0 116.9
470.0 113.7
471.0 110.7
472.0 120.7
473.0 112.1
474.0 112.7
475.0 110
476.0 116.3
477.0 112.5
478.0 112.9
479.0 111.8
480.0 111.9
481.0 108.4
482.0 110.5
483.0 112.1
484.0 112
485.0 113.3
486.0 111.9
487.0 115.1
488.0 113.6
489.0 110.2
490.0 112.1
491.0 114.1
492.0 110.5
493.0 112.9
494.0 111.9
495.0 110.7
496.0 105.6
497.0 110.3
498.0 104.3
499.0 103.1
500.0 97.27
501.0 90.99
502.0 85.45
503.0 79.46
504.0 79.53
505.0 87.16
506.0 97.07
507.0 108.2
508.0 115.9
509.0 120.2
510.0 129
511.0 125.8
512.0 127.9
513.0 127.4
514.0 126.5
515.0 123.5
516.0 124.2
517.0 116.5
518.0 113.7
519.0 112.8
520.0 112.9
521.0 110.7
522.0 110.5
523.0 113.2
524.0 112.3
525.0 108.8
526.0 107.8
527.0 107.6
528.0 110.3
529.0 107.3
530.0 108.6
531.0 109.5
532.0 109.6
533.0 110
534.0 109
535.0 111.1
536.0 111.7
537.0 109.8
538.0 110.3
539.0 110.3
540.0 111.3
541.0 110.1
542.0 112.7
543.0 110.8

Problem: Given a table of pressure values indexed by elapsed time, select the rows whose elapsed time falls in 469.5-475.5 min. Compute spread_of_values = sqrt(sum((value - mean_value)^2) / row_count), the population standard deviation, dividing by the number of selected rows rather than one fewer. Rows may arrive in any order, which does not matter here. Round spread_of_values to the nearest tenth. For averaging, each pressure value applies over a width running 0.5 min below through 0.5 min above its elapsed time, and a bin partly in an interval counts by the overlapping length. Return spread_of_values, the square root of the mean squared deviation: 3.5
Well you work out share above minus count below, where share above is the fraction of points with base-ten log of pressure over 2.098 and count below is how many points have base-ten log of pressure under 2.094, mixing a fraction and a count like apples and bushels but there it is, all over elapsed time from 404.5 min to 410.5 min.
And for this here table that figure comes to 1.0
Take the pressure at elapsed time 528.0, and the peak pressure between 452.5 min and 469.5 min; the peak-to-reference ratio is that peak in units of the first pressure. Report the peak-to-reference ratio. 1.19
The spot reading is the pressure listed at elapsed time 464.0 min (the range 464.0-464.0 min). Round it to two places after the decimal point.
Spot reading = 125.30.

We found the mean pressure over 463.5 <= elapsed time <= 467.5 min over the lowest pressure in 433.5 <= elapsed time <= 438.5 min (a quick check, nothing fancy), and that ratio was 1.72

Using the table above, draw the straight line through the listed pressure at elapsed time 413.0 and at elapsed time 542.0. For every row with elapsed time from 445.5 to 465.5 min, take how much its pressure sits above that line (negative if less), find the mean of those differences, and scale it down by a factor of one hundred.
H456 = -0.11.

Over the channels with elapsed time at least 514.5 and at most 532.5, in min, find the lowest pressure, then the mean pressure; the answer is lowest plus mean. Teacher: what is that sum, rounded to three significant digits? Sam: 220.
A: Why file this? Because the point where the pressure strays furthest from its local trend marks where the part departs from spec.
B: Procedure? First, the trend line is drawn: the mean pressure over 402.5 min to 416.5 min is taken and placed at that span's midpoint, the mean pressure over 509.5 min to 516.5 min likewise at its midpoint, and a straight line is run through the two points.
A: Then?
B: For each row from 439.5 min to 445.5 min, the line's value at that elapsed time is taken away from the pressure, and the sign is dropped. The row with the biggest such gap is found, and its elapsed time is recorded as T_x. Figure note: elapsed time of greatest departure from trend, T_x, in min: 440.0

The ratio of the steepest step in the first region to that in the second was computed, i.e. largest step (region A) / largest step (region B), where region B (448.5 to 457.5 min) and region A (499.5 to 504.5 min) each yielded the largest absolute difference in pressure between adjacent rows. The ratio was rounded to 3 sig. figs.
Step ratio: 1.03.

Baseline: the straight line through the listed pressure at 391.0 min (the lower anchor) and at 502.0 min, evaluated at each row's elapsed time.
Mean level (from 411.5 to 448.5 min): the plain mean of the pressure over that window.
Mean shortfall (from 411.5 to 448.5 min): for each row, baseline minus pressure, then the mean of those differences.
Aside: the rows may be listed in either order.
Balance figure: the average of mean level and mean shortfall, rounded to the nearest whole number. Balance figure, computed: 64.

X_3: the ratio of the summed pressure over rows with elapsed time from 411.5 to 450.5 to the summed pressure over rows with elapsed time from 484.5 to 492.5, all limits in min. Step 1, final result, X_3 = 5.4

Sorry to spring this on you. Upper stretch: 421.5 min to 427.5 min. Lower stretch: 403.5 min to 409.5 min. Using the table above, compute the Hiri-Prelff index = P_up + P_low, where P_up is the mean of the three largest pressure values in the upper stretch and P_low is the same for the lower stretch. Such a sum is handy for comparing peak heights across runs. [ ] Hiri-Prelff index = 306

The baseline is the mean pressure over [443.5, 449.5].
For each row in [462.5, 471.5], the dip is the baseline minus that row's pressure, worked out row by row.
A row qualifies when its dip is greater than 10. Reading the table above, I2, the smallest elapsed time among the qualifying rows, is 471.0 min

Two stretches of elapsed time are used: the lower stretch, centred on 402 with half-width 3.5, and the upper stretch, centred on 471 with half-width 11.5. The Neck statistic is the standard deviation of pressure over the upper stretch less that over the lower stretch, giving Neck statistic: 3.4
